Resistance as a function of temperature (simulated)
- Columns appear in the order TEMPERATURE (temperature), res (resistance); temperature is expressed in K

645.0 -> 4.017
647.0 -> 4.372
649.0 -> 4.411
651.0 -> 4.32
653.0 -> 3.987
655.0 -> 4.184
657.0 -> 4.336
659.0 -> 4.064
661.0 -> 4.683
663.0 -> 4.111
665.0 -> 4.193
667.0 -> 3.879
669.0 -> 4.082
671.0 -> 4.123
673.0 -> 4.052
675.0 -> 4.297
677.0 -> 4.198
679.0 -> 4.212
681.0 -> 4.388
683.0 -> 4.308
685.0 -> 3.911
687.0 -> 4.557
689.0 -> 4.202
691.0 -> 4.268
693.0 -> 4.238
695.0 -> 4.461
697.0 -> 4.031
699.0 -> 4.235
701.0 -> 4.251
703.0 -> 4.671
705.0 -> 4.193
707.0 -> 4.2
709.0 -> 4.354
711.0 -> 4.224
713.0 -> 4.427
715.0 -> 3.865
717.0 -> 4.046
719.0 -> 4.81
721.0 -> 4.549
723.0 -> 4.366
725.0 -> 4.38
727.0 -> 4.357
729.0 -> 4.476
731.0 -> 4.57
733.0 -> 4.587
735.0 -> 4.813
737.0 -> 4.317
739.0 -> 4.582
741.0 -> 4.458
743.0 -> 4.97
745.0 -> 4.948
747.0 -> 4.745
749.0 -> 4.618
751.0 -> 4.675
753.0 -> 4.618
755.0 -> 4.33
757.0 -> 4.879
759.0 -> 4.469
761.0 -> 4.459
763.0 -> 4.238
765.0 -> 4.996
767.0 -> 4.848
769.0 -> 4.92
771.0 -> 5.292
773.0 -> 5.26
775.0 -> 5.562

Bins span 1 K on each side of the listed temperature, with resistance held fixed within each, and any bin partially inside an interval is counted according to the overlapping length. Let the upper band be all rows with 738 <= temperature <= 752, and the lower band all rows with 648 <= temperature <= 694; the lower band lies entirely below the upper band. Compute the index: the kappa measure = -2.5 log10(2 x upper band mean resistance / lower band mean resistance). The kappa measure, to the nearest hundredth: -0.87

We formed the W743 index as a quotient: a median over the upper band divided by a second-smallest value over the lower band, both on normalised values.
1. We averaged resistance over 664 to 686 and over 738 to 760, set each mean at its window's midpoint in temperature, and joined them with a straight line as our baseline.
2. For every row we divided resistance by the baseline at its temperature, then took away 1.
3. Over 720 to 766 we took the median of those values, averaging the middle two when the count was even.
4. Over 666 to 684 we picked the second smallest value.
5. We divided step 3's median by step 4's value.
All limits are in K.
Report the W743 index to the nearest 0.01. 0.48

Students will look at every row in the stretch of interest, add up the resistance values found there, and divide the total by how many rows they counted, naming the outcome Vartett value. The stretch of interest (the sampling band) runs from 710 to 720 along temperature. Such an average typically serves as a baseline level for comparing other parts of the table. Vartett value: 4.3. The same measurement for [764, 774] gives 5.1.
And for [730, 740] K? 4.6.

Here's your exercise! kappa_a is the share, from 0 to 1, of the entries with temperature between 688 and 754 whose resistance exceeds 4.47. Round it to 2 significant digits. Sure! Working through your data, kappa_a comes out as 0.42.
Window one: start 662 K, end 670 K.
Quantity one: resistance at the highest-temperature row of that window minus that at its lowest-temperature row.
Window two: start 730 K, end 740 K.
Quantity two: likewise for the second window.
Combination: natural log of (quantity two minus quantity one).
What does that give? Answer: -3.2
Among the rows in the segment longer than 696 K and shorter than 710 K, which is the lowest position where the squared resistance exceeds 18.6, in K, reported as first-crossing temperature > 703.0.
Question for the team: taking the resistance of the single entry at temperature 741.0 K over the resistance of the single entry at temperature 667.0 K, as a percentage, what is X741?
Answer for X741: 115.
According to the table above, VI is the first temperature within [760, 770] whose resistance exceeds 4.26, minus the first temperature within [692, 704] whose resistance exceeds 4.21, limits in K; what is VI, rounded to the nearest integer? 68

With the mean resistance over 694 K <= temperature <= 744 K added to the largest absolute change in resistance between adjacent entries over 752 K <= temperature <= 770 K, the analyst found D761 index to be 5.166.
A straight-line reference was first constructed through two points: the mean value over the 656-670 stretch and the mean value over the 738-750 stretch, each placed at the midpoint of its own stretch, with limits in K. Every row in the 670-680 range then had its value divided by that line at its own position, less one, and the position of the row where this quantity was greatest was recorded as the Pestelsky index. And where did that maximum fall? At 675.0 K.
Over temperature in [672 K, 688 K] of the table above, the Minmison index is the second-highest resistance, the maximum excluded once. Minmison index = 4.388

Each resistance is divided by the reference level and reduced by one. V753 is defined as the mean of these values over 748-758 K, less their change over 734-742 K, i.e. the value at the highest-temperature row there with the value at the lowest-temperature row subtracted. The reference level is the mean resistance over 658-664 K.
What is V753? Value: 0.16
